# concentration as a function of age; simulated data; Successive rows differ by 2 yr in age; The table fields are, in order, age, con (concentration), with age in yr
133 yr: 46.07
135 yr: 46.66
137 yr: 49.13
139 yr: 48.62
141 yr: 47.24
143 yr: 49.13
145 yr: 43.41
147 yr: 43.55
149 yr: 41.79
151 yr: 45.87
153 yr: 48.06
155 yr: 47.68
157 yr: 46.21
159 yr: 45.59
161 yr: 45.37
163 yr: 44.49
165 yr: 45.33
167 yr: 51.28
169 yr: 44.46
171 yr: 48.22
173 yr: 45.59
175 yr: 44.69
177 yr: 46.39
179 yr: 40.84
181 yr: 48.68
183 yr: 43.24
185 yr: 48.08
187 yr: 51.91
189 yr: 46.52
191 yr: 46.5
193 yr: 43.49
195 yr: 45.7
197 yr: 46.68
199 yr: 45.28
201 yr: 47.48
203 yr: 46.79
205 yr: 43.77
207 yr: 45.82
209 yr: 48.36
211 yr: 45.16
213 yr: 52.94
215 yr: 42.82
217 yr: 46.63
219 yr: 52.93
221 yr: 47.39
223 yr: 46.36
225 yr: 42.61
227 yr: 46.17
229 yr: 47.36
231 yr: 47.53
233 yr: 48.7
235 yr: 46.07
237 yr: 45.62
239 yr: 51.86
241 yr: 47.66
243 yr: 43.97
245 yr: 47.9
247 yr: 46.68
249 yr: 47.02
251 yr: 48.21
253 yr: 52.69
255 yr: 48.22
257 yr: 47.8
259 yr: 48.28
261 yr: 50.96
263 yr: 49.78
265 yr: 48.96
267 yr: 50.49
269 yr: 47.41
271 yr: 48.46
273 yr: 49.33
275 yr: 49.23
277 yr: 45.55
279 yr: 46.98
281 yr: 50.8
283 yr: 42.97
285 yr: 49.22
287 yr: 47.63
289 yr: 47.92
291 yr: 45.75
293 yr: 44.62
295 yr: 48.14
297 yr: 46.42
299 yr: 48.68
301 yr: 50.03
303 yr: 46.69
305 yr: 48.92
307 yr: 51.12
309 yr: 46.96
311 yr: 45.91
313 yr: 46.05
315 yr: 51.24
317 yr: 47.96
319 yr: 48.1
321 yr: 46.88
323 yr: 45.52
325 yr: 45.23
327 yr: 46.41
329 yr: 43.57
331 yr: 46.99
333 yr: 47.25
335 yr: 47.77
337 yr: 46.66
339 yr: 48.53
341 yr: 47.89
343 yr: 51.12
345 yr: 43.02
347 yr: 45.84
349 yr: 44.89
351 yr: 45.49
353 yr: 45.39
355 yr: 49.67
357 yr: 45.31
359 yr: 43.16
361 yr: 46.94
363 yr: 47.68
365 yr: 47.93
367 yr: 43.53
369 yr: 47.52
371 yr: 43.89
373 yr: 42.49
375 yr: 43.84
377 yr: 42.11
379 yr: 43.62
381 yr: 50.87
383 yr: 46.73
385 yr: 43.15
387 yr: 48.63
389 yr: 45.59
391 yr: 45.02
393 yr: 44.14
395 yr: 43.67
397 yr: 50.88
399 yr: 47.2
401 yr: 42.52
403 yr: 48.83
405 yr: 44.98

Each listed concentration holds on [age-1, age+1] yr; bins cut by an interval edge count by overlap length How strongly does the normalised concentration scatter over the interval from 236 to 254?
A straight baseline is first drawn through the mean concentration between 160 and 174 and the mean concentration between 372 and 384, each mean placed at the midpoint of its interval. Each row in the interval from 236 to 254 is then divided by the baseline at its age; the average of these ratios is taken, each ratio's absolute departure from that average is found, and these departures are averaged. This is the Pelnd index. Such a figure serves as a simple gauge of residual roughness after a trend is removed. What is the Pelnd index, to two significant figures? 0.043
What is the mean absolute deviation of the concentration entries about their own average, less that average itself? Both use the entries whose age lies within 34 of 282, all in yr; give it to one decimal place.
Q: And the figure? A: -46.6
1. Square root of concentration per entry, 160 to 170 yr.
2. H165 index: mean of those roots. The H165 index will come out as 6.79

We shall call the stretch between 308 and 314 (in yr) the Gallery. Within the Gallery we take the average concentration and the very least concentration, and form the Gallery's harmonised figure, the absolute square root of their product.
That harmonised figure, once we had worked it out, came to 46.1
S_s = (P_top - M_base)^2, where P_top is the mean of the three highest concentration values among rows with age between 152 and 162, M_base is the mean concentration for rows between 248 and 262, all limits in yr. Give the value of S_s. 2.9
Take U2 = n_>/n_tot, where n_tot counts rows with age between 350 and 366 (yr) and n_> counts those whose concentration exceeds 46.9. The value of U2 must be 0.50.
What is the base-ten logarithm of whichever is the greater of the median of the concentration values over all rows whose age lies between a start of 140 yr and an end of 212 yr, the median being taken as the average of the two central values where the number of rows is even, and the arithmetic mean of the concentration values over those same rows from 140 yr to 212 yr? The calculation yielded 1.663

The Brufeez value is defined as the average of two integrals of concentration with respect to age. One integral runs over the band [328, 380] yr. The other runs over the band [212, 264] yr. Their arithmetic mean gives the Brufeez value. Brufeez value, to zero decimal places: 2436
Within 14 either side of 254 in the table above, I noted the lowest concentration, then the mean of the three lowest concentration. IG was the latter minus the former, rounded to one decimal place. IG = 1.9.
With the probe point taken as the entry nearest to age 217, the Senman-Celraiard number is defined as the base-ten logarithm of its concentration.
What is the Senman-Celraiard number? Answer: 1.669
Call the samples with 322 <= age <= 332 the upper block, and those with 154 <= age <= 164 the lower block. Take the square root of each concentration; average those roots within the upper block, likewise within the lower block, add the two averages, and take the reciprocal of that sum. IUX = 0.0740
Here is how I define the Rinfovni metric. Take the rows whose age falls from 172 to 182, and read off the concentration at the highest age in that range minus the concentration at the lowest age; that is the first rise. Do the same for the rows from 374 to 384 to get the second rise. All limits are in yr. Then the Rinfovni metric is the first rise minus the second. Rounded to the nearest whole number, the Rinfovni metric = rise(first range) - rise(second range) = 0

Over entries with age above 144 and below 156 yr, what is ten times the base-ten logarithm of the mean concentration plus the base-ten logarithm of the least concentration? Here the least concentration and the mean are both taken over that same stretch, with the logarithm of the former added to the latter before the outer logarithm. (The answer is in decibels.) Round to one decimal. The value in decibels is 16.7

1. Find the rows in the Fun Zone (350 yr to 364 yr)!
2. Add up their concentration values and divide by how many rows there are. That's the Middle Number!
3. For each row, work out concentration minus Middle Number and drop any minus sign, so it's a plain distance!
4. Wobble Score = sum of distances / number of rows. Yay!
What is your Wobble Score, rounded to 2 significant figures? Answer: 1.6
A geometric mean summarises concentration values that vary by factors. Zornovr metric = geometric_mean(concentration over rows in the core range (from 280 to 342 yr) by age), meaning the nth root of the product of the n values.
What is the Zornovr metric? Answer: 47.3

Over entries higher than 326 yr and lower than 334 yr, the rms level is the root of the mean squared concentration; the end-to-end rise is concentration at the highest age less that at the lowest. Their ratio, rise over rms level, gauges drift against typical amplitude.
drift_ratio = 0.02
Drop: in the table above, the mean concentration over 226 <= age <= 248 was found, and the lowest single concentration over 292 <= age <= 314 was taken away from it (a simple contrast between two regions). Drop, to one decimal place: 2.6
